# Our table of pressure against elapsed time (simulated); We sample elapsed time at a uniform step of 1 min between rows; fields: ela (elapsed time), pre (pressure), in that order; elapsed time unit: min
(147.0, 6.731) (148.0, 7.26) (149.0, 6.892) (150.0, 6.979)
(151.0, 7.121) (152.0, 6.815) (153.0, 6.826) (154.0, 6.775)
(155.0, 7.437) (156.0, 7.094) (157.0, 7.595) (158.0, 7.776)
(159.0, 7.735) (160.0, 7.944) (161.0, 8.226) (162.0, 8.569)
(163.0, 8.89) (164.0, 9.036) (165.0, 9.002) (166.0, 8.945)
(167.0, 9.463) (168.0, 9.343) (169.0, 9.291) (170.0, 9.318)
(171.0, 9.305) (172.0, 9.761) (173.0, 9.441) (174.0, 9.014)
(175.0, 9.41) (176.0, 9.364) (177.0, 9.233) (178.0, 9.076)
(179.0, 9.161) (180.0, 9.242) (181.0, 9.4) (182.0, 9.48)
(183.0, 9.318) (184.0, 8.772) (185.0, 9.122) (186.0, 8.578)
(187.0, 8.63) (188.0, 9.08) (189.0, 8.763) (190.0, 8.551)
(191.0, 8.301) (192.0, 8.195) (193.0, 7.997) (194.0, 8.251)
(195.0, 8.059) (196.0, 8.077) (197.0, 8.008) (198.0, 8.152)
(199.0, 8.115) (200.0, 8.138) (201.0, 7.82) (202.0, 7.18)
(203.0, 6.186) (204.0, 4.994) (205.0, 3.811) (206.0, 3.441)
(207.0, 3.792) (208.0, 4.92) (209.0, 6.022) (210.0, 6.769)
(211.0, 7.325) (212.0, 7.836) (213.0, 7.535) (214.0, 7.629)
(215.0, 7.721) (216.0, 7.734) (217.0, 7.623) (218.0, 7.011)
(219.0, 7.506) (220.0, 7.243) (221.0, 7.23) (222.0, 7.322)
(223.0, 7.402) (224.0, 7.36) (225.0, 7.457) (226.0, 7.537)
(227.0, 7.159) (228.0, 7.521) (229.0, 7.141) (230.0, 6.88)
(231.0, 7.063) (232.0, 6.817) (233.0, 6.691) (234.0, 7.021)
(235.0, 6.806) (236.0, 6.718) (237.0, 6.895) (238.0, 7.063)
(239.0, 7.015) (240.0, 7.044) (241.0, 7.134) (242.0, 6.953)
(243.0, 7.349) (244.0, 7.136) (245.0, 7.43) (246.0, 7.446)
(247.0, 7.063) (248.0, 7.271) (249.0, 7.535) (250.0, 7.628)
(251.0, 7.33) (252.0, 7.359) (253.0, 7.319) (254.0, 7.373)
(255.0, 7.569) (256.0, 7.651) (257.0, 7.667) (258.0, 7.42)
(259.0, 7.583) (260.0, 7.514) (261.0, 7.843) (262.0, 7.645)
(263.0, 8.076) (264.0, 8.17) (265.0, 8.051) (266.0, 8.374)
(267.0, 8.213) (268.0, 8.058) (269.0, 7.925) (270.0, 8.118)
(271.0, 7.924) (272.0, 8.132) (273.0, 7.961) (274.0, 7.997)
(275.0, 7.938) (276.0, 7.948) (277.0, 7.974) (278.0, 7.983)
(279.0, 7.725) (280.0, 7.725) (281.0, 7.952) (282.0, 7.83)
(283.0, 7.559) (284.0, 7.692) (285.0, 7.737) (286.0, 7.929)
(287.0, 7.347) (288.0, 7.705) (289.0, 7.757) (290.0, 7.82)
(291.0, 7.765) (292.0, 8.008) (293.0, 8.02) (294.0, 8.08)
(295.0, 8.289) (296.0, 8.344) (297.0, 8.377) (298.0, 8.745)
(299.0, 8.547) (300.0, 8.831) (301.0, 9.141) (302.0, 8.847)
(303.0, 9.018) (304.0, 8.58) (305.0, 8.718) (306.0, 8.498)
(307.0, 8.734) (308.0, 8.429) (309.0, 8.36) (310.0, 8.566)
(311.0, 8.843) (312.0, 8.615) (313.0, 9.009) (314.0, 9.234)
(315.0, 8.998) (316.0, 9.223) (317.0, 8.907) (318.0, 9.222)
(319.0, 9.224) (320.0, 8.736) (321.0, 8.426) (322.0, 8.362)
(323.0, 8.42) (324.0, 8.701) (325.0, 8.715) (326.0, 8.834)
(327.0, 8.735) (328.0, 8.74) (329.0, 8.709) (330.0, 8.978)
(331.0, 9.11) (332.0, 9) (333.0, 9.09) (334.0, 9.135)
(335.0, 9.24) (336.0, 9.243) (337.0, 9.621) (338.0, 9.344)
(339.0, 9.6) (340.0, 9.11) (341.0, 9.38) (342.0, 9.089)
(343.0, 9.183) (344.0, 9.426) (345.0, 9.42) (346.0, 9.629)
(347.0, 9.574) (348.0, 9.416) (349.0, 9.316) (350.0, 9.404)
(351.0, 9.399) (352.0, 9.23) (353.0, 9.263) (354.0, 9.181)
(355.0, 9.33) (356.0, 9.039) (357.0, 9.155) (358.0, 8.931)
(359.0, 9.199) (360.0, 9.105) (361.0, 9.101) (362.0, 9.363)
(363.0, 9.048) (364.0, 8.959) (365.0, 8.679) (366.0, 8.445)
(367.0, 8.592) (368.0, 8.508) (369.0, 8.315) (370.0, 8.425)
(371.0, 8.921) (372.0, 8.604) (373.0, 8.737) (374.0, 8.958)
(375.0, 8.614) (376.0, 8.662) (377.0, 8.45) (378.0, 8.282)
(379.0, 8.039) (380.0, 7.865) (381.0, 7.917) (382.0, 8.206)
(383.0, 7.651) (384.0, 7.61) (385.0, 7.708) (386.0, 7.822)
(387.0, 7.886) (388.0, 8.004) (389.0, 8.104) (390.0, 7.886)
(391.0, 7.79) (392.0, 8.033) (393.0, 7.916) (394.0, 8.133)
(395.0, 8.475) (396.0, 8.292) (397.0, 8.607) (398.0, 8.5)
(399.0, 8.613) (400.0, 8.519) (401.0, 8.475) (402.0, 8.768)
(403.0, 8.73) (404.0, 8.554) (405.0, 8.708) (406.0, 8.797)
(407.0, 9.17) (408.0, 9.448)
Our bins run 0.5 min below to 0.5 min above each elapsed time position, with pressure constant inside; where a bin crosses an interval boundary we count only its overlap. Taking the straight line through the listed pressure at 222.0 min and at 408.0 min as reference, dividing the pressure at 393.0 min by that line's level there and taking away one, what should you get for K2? -0.15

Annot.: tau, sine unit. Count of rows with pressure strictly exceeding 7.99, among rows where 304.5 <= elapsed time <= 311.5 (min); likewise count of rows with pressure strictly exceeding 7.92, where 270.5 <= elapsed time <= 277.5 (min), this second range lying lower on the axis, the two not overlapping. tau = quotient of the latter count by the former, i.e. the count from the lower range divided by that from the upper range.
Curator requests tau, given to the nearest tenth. 1.0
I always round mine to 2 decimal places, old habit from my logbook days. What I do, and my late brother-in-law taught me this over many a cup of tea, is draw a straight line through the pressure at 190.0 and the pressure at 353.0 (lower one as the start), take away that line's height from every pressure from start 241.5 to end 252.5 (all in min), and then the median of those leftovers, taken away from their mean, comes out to -0.02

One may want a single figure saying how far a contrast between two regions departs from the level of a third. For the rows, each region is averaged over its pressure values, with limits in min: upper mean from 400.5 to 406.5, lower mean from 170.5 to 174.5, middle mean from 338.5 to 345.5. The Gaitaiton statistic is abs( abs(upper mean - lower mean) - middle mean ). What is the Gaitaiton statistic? 8.6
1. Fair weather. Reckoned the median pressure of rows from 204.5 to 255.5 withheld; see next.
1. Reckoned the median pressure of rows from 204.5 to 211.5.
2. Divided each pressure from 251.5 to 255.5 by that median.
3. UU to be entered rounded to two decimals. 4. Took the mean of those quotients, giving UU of 1.51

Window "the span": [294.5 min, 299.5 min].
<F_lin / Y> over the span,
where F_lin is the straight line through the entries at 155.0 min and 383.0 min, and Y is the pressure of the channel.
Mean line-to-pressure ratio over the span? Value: 0.90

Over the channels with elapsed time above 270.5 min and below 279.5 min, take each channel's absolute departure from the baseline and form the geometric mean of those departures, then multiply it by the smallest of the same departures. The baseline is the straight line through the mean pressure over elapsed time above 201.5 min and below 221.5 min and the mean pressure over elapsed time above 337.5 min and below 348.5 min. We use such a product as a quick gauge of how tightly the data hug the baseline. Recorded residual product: 0.0040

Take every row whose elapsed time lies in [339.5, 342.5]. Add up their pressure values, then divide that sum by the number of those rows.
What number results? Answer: 9.2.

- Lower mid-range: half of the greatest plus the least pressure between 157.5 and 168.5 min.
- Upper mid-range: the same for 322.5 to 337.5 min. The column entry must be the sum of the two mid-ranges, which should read 17.6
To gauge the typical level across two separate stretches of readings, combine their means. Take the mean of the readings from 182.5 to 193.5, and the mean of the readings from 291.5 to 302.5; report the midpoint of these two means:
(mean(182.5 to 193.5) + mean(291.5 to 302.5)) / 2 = 8.6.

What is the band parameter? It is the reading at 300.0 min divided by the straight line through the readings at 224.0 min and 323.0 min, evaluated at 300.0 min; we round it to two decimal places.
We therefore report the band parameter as 1.08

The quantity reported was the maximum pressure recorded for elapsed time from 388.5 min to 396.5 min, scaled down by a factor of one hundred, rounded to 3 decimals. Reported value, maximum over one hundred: 0.085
